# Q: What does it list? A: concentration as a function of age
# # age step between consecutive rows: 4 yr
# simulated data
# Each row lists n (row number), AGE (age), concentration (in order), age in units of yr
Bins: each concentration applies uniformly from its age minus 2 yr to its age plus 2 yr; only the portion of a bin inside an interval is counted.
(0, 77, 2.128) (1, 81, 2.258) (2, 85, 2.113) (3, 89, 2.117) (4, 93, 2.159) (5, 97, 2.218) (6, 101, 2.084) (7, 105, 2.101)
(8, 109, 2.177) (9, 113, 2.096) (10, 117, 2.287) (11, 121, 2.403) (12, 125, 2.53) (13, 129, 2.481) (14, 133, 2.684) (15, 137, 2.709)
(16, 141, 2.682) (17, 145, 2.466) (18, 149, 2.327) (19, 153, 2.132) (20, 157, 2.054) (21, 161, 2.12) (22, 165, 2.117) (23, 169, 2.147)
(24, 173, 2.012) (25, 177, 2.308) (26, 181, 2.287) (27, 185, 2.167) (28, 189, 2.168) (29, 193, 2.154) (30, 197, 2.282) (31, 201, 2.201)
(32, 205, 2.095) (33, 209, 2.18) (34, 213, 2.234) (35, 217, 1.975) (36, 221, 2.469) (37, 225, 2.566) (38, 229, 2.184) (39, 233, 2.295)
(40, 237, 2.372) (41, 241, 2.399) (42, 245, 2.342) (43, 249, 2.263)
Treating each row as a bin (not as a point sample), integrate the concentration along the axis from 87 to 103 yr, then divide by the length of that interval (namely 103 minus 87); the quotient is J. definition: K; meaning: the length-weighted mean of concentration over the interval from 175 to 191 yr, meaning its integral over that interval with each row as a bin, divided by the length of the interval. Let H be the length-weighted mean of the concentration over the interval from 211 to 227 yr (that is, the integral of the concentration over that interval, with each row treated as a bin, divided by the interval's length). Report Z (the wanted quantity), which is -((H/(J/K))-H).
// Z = -0.09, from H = 2.31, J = 2.14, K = 2.23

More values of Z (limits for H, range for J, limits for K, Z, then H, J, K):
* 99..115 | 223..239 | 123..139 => -0.22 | 2.11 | 2.35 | 2.60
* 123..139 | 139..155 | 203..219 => 0.30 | 2.60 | 2.40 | 2.12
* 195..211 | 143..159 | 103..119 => 0.08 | 2.19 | 2.24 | 2.17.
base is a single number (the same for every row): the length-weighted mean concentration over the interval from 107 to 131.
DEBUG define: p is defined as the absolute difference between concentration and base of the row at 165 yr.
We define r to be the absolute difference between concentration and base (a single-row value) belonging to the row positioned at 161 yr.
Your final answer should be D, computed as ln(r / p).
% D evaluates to 0.0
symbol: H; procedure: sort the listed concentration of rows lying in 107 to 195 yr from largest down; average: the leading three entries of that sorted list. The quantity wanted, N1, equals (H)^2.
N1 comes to 7.2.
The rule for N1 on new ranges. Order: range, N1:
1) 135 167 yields 6.9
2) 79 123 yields 5.4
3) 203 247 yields 6.1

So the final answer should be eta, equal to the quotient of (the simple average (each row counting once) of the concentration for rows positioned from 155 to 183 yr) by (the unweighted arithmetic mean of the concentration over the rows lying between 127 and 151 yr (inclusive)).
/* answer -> 0.84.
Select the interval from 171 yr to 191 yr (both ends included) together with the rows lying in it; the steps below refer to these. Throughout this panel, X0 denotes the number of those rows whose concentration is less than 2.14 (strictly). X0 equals 1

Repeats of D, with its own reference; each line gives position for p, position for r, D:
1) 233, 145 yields 1.4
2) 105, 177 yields -2.4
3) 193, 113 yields 0.3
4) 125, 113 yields 0.1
